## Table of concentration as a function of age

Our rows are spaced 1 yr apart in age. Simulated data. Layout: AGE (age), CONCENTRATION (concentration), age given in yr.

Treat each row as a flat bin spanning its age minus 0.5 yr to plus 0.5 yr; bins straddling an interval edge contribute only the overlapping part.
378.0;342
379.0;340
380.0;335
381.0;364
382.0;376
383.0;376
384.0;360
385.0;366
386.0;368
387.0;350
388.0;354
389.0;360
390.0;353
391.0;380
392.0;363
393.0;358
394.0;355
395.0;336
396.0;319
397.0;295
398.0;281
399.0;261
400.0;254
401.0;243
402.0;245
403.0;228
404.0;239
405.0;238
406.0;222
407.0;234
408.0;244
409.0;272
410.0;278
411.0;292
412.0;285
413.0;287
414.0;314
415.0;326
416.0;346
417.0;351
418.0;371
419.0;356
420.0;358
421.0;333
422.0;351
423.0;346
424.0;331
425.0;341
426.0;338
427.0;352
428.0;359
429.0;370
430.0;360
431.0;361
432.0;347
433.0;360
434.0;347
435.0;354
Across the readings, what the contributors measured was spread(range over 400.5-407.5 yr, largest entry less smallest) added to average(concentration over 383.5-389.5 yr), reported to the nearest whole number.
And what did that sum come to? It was 383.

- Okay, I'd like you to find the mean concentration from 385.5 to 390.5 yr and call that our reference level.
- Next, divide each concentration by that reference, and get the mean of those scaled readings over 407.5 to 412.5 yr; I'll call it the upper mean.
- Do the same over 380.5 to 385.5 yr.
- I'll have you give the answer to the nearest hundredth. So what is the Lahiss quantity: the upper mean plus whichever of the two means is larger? 1.80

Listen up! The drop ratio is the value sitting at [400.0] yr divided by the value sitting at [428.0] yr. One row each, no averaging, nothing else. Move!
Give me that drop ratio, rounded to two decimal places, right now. 0.71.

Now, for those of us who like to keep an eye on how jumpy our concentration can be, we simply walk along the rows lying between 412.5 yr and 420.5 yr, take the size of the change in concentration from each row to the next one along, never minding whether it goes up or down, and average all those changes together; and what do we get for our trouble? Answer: 14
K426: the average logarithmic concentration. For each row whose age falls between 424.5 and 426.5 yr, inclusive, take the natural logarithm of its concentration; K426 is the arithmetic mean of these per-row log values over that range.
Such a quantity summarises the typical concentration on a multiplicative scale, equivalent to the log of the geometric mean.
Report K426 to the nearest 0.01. 5.83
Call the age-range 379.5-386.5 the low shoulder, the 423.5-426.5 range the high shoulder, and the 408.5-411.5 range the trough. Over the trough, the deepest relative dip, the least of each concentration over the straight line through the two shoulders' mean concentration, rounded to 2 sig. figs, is 0.78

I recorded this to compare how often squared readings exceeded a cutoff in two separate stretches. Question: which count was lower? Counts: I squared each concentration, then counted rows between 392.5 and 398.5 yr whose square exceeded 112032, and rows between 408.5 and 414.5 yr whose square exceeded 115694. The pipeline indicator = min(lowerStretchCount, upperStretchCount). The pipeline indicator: 0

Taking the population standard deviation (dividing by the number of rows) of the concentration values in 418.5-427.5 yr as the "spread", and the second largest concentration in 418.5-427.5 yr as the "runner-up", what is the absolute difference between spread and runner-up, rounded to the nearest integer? 347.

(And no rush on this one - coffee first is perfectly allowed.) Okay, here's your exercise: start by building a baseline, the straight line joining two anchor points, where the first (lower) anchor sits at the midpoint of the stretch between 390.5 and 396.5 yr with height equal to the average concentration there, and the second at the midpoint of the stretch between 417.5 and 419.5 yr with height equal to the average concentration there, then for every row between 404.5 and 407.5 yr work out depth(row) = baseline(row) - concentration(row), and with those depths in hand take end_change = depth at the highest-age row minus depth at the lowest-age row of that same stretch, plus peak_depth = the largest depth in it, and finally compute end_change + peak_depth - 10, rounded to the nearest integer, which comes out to 131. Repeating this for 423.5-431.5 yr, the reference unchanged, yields -2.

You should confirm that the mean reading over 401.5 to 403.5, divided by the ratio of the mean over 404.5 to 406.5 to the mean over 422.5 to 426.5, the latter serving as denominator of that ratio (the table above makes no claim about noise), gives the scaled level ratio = 349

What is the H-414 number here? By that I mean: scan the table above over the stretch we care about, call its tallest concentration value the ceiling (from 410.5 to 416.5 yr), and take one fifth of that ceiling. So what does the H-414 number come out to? 69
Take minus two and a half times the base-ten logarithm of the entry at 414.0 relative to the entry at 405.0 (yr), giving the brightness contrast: -0.30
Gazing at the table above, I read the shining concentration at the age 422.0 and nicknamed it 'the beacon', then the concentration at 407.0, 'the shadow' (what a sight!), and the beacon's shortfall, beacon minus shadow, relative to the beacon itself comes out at 0.3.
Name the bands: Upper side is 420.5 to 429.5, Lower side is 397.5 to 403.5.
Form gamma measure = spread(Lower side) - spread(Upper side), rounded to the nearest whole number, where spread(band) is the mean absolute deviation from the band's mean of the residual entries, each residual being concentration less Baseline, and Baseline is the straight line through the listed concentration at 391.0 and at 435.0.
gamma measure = 2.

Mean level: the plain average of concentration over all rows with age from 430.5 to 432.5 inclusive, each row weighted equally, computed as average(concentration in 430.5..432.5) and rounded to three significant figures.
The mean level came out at 354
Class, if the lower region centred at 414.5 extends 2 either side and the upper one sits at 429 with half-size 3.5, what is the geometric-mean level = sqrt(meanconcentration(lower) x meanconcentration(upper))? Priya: 336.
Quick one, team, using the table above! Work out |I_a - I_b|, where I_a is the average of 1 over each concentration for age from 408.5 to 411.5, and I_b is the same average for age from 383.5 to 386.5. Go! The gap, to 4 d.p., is 0.0008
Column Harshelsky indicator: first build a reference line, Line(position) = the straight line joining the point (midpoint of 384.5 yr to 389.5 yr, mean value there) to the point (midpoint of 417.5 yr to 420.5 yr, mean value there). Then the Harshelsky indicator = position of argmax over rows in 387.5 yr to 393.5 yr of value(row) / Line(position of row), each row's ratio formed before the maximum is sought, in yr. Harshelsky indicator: 391.0 yr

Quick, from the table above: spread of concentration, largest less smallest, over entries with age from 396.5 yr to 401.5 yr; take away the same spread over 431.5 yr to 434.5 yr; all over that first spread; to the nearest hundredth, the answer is 0.75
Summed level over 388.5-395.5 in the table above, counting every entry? 2505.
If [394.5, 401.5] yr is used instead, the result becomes 1989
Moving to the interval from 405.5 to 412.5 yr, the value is 1827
